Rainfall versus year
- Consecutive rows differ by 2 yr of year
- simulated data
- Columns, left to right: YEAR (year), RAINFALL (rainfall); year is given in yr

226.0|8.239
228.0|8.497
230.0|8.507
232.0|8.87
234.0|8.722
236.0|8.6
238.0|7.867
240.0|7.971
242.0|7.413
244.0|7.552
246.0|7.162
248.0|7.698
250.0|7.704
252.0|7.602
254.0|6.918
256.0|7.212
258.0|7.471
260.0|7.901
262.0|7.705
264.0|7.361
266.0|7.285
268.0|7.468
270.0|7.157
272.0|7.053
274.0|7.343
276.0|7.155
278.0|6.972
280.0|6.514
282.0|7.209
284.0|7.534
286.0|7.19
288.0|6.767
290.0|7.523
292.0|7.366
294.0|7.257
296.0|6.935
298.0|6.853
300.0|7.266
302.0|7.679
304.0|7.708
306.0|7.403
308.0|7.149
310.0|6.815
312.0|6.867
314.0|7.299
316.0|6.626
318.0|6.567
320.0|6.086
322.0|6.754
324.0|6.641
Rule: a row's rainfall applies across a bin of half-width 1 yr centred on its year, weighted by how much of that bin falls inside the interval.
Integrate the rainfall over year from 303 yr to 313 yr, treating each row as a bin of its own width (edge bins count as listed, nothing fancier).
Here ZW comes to 71.9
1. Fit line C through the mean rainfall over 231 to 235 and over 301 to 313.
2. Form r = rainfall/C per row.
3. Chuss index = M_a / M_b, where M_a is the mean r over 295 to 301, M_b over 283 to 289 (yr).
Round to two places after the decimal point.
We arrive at 1.01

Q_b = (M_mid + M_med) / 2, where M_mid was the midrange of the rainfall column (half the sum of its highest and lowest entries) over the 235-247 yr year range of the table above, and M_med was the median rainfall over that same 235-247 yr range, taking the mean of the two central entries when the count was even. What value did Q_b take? 7.8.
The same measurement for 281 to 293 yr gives 7.2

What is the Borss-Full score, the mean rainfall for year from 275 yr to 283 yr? 6.96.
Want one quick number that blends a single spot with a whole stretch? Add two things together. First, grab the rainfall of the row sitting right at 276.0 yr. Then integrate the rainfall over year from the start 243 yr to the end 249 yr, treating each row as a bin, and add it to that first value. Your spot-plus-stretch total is 52.0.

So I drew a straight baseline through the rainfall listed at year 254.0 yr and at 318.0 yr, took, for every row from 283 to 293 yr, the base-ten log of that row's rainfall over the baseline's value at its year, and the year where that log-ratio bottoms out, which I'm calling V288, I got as 288.0 yr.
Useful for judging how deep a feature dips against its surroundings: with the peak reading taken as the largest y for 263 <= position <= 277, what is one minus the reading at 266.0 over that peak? 0.025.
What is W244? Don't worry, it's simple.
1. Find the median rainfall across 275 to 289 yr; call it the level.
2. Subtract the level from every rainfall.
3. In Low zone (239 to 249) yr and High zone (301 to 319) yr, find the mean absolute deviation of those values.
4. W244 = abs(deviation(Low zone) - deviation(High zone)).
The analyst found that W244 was 0.14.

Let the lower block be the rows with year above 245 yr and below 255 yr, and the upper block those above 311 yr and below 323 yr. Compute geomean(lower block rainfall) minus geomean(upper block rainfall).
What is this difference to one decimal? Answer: 0.7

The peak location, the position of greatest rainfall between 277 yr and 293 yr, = 284.0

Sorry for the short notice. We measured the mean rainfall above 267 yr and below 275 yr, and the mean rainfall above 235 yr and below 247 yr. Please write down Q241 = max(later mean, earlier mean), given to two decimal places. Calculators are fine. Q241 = 7.76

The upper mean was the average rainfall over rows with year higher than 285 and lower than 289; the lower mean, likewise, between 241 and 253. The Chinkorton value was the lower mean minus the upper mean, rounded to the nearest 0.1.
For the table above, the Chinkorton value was 0.5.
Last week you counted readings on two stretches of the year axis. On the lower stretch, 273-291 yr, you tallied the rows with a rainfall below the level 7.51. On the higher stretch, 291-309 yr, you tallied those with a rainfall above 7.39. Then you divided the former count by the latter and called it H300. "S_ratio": 2.3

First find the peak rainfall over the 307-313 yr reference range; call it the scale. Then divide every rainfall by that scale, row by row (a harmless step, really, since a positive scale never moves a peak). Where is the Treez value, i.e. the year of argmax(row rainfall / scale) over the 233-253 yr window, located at 234.0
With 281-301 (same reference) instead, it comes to 284.0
